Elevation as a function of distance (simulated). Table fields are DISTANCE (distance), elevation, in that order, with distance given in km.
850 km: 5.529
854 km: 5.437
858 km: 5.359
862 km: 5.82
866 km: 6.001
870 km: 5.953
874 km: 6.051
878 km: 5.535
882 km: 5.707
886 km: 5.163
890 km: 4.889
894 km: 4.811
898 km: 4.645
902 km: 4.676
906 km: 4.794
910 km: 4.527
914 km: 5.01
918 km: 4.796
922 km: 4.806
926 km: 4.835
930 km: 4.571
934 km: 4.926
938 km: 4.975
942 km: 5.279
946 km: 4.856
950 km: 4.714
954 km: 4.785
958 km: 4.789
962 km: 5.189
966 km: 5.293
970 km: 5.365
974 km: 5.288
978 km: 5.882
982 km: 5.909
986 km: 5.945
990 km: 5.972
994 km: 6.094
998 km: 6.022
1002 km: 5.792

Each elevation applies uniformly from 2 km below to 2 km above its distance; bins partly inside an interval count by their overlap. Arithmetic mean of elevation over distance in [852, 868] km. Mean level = 5.7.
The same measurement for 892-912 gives 4.7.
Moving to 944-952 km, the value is 4.8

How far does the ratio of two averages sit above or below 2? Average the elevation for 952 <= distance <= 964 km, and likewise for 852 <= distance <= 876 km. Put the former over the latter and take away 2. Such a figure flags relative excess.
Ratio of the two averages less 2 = -1.15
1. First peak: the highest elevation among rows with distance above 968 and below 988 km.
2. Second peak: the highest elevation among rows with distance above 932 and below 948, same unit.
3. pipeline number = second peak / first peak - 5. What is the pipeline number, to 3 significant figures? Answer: -4.11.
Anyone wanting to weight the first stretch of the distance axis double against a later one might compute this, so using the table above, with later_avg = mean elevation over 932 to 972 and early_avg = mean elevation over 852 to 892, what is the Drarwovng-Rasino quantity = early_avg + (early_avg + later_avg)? 16.2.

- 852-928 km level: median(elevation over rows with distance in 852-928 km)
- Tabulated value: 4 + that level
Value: 9.01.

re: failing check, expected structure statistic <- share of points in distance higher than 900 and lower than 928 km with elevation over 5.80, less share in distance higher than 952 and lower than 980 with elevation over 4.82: -0.7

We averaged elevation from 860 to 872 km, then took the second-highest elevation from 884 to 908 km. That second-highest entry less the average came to -1.0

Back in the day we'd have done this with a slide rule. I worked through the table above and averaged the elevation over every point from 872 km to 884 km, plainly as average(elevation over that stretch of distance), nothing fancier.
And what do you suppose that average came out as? 5.8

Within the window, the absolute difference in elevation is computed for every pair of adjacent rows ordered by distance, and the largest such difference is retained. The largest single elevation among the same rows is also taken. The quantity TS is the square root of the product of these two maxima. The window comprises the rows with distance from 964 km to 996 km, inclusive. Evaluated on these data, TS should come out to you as 1.9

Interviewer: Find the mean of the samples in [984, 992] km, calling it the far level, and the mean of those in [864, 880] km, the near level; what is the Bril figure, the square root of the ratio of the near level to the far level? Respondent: 0.99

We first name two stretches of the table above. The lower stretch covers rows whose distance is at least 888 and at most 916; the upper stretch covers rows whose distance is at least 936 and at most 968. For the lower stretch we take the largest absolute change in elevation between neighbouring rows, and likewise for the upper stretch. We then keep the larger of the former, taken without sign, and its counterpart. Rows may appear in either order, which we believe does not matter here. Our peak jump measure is 0.48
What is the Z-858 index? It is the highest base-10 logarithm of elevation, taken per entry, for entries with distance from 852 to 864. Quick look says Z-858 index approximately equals 0.765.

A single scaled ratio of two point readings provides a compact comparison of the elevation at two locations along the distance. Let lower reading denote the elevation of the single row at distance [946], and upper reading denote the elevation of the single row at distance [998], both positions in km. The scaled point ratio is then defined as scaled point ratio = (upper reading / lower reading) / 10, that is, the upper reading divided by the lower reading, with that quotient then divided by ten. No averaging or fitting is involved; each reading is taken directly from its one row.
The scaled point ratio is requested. 0.124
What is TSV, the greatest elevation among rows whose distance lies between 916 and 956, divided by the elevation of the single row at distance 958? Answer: 1.10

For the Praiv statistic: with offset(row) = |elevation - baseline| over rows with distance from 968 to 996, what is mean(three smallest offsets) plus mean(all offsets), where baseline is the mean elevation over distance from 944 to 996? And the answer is 0.63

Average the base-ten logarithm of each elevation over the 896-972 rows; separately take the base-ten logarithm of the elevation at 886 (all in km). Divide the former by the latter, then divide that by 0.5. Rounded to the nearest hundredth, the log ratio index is 1.93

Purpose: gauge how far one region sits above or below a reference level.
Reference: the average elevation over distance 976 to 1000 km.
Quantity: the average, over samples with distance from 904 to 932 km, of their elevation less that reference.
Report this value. -1.2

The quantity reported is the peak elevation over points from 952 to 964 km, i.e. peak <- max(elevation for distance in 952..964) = 5.189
